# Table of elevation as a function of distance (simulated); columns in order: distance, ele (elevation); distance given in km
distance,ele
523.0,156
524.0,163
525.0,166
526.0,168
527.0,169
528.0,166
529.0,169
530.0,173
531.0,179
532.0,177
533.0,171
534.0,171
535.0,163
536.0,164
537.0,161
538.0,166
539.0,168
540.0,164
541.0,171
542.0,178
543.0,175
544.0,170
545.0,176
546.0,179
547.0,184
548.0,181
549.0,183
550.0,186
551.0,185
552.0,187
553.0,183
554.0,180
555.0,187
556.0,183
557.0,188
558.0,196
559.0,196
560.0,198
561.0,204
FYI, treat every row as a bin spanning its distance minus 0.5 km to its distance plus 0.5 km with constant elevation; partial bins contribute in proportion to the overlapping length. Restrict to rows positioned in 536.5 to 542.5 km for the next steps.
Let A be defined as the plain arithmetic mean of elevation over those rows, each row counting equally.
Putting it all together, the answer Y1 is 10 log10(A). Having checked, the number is 22.3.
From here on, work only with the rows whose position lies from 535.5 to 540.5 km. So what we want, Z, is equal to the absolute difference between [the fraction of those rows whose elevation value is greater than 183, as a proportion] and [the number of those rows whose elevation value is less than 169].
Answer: 5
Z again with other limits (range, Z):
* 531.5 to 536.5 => 2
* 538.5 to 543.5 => 2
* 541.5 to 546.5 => 0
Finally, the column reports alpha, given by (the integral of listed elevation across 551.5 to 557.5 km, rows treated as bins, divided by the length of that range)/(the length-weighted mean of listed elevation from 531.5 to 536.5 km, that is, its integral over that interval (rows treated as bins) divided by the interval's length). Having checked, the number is 1.09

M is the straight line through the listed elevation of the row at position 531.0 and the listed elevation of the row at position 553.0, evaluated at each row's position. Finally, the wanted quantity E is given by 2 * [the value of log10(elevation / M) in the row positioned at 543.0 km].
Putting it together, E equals -0.030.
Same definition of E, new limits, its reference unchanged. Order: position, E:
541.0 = -0.048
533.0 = -0.041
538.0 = -0.072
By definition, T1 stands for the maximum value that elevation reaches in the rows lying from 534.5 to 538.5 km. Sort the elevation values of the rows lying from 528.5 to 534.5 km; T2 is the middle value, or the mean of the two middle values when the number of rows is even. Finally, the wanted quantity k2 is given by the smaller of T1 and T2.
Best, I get 166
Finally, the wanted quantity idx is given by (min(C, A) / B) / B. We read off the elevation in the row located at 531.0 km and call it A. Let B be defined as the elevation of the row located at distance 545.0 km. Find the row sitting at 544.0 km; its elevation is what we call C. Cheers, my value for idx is 0.0055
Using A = 179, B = 176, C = 170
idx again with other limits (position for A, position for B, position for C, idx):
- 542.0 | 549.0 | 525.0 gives 0.0050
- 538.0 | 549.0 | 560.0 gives 0.0050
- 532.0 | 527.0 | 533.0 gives 0.0060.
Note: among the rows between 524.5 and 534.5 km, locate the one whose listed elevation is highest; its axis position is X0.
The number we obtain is 531.0 km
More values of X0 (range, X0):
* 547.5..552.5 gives 552.0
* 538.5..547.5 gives 547.0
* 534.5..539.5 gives 539.0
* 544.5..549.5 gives 547.0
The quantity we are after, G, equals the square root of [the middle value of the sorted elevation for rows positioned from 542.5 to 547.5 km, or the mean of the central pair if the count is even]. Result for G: 13.3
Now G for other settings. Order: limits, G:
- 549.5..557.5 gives 13.6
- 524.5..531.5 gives 13.0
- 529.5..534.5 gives 13.2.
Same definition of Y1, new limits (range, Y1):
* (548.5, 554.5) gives 22.6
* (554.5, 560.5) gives 22.8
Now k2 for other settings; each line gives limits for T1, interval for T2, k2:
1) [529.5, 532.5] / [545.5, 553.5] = 179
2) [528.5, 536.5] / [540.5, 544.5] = 173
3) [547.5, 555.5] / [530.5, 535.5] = 171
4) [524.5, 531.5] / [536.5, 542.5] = 167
